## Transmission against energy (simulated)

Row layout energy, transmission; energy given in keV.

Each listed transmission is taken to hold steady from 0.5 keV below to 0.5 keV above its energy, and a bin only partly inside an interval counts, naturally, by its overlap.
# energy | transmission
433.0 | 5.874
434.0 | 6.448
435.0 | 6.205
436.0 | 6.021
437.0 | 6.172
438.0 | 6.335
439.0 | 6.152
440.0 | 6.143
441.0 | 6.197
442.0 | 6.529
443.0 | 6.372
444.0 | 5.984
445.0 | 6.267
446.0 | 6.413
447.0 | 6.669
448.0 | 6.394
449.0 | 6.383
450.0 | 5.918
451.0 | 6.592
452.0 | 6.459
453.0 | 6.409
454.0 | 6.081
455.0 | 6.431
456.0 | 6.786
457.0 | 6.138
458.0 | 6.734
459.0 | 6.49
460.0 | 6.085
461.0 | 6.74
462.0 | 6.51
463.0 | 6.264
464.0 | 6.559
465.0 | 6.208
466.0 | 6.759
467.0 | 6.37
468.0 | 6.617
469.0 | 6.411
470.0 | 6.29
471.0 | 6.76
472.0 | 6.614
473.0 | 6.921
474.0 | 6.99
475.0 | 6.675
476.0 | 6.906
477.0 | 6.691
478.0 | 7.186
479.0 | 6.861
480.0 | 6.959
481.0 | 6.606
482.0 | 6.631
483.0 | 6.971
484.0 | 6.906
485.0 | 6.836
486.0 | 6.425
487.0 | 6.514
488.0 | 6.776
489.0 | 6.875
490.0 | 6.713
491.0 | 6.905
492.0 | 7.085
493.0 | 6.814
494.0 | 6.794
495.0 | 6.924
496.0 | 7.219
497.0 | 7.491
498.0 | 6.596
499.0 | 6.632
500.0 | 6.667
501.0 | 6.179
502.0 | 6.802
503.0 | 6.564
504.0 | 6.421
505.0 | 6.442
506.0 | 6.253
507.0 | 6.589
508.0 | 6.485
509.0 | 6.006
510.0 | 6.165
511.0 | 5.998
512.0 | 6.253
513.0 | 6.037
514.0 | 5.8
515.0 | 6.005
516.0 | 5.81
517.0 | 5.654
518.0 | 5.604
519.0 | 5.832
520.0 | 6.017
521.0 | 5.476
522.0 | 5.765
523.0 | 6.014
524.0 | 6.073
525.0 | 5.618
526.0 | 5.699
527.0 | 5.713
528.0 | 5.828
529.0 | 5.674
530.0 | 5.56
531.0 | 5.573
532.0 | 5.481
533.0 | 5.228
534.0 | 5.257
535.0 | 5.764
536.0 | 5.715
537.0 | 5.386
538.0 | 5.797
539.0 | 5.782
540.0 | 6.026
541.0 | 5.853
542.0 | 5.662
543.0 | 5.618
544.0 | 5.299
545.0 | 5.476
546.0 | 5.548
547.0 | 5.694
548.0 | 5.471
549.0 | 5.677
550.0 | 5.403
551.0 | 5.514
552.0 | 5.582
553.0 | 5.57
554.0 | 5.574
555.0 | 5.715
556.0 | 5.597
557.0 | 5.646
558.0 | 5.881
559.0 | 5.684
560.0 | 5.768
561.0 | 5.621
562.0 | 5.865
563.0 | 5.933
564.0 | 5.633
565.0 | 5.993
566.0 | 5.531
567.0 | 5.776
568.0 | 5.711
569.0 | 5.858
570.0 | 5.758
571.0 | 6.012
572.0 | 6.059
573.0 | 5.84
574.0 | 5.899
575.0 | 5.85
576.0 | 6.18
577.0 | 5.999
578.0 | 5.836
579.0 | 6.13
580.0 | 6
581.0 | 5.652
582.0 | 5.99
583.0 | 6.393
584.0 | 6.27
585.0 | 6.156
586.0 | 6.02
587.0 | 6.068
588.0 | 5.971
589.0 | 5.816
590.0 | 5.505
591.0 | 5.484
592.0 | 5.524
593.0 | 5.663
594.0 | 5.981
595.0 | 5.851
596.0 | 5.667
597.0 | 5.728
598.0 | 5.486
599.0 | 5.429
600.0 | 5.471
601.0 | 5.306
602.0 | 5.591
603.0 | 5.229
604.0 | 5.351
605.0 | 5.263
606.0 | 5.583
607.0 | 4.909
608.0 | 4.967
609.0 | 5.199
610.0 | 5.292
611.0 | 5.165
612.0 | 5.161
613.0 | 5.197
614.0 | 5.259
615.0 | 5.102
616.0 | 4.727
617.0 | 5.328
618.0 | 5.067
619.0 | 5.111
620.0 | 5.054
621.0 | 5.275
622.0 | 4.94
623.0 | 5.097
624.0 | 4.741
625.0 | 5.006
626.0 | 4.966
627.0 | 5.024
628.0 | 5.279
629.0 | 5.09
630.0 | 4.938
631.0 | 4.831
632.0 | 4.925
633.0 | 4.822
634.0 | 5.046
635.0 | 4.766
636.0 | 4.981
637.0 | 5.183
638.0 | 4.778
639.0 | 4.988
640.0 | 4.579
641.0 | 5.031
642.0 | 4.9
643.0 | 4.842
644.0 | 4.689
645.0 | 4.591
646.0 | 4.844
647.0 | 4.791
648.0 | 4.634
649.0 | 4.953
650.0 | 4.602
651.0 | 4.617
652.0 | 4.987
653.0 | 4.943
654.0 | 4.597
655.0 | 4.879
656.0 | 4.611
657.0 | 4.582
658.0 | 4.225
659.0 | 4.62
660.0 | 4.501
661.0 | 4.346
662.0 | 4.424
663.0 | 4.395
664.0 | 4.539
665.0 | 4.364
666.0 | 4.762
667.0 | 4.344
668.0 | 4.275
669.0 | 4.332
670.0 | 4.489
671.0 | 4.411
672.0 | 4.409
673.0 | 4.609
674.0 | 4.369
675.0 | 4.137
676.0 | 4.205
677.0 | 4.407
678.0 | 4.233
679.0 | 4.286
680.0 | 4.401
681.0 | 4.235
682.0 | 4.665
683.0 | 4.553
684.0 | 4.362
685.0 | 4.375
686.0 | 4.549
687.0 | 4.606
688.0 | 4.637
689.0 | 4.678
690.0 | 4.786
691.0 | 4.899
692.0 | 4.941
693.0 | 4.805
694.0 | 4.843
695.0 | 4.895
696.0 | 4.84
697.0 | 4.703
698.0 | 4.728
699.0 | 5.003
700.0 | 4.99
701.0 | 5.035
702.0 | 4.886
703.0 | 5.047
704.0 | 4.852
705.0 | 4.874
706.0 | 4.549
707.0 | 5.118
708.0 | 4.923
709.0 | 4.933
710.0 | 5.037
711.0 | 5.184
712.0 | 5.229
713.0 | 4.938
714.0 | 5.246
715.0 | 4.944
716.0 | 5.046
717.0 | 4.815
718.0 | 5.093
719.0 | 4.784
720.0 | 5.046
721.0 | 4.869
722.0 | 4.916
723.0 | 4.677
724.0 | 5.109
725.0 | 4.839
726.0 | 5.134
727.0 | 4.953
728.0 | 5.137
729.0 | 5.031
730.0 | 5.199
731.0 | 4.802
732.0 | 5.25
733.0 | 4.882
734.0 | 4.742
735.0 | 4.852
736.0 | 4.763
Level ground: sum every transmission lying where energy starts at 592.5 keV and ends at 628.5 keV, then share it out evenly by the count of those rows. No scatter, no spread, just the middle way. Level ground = 5.3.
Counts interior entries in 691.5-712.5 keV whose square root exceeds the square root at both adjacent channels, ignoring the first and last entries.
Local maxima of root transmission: 6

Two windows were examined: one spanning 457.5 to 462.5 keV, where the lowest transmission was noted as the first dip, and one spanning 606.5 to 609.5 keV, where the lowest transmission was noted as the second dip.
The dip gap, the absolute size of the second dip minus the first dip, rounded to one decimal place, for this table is 1.2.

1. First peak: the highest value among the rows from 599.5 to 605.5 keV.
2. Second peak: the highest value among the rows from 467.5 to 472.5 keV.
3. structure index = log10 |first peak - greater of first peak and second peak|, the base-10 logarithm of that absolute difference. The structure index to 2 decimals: 0.07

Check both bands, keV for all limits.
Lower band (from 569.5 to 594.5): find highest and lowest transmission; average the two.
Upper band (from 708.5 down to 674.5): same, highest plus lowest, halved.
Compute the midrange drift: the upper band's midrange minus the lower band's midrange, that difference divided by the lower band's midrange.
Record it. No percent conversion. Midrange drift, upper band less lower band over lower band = -0.22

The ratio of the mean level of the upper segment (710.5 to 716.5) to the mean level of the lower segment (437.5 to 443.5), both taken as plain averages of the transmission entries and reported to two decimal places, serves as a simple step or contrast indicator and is 0.81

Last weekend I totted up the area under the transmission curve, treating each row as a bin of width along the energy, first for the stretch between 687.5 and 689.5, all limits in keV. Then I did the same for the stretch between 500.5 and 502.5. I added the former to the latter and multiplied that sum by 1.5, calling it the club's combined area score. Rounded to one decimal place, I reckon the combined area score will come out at 33.4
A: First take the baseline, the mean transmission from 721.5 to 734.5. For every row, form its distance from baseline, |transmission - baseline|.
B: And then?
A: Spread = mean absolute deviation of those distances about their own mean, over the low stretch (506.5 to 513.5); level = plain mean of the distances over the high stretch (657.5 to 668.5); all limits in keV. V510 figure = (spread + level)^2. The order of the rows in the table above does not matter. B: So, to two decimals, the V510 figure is 0.53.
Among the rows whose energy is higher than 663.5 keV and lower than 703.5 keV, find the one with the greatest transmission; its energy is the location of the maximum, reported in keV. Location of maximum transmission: 703.0 keV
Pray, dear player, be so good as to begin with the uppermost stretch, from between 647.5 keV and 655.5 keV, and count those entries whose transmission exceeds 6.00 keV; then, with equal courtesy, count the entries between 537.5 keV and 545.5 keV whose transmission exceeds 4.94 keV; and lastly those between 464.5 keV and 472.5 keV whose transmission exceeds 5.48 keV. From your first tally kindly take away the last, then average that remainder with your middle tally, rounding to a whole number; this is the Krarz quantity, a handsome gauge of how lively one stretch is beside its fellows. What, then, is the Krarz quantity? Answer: 0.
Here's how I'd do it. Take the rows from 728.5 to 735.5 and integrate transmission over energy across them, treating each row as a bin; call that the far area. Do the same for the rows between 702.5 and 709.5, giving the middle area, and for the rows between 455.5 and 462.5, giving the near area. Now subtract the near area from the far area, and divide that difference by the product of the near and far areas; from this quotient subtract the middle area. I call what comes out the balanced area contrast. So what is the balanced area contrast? -34.3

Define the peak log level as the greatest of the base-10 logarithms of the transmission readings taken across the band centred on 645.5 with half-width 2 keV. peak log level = 0.69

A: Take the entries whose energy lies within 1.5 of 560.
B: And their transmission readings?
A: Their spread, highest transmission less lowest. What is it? 0.15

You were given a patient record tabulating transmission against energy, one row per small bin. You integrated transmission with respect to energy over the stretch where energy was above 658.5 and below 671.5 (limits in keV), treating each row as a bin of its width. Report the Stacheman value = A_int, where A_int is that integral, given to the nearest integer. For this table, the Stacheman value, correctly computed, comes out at 58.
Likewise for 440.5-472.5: 205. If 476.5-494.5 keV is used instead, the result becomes 123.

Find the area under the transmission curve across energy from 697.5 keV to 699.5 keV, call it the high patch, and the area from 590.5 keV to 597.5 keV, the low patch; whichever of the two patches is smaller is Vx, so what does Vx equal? 10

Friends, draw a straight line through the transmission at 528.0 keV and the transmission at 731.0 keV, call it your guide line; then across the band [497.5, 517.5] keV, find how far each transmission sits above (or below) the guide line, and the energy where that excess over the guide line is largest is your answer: 502.0 keV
